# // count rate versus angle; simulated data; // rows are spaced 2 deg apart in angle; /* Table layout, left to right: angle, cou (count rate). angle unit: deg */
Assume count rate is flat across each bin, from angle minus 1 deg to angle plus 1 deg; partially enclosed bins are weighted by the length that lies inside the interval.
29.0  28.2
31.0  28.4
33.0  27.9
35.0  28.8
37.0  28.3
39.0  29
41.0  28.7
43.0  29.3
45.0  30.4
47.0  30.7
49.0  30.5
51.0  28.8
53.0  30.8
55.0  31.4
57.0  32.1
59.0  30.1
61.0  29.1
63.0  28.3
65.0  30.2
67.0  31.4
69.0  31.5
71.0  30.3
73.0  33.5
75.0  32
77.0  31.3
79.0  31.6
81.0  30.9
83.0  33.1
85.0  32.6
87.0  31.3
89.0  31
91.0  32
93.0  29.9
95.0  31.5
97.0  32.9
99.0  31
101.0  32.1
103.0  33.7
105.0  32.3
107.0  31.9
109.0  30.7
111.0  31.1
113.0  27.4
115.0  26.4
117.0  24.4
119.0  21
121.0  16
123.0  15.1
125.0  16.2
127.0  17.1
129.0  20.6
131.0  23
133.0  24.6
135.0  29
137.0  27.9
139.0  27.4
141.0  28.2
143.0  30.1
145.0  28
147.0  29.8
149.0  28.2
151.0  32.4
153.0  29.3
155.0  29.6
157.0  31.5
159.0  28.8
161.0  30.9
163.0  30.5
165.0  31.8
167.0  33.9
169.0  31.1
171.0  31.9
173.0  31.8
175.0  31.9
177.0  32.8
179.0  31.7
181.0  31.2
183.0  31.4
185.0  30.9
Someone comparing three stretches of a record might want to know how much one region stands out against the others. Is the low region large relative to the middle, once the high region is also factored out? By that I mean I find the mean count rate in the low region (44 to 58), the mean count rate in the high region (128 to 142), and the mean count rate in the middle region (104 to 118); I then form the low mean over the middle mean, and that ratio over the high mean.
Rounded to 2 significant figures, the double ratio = 0.041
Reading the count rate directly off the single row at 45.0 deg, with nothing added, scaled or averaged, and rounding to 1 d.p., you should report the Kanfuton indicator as 30.4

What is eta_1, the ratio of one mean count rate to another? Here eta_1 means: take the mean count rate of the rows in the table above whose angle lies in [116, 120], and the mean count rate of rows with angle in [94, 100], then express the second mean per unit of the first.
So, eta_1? 1.40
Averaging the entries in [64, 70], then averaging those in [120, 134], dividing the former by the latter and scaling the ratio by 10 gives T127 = 16.4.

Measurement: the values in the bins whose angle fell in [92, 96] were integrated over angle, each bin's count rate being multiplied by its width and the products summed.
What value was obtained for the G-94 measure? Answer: 123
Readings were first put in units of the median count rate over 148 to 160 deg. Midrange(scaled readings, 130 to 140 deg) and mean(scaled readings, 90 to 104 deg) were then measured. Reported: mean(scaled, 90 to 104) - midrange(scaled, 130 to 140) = 0.20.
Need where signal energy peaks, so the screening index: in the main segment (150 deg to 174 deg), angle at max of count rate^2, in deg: 167.0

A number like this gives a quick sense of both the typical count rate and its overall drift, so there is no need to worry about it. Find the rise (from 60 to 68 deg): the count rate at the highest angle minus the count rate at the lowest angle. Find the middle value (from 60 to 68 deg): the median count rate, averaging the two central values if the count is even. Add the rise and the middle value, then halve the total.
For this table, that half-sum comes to 16.0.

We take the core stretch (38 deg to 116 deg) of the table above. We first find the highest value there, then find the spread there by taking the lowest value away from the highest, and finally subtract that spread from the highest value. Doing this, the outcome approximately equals 26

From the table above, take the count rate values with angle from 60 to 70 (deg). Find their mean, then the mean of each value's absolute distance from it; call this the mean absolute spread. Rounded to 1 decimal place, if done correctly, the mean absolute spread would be 1.1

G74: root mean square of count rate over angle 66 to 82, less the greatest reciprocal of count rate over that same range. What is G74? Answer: 31.5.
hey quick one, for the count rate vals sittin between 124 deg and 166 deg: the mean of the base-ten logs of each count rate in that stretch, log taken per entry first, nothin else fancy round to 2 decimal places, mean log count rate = 1.43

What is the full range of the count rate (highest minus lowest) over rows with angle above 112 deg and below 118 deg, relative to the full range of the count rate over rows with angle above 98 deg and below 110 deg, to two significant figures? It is 1.0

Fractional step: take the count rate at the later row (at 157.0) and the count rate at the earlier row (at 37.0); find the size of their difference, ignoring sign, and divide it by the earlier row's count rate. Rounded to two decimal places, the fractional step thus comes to 0.11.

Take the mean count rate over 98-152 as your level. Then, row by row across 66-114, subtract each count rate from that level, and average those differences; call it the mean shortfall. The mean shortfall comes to -5.04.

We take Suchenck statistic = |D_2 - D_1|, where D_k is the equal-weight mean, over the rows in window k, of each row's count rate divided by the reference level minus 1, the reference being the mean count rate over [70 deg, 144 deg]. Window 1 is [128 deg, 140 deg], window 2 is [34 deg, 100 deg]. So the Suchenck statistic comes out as 0.19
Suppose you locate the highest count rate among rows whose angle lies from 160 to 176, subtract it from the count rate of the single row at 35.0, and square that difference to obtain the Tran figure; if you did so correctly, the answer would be 26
